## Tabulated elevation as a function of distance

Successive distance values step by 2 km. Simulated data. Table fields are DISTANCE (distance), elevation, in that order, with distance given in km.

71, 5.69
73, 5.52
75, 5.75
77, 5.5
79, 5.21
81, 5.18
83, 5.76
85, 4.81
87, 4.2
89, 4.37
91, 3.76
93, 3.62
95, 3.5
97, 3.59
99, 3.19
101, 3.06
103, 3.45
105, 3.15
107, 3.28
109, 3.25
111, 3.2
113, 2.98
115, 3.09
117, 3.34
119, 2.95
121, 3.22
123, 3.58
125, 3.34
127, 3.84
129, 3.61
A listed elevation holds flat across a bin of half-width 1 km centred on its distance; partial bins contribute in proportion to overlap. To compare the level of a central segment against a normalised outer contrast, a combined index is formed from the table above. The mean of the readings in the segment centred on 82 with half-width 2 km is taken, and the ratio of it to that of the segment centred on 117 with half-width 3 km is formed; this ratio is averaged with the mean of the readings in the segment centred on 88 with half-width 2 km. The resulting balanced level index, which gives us 3.0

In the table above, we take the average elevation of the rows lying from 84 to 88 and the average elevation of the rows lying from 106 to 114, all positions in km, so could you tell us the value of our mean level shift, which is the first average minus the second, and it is 1.3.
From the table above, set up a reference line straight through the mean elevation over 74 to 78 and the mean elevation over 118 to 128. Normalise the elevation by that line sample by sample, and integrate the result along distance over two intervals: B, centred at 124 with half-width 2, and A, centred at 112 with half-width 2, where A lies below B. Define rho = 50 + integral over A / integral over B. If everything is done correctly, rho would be 50.8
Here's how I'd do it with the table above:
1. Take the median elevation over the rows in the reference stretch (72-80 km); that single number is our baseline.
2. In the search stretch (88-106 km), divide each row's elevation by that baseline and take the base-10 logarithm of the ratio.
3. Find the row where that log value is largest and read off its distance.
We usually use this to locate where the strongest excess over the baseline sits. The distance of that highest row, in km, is 89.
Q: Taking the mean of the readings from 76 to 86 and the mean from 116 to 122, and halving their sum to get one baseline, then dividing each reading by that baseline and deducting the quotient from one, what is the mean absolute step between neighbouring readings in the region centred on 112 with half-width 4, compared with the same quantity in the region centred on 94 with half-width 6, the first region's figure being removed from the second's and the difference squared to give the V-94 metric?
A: 0.0012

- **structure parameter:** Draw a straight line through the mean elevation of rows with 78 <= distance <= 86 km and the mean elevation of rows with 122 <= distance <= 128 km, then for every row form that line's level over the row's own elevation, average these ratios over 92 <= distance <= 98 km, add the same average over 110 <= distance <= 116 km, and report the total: 2.64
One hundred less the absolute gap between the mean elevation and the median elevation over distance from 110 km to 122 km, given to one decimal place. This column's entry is 100.0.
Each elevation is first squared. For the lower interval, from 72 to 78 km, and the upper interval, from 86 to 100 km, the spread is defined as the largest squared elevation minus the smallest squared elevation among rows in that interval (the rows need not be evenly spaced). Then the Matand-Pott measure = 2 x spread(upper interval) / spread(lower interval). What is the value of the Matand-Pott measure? 6.3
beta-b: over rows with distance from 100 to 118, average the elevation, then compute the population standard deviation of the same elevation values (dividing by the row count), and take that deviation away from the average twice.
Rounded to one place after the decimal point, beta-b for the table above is 2.9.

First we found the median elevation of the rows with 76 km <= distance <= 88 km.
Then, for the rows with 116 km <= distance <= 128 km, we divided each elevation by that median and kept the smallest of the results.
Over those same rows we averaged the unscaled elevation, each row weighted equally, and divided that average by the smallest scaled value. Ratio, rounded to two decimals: 5.95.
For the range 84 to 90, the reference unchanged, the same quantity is 5.52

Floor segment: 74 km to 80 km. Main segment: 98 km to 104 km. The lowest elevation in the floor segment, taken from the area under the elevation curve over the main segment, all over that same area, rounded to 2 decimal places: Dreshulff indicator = 0.73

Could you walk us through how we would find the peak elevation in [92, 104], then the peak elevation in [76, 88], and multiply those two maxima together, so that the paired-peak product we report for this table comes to 20.9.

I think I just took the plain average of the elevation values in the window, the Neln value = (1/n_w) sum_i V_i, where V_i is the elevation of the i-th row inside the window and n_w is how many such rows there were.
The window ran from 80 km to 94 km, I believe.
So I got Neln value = 4.53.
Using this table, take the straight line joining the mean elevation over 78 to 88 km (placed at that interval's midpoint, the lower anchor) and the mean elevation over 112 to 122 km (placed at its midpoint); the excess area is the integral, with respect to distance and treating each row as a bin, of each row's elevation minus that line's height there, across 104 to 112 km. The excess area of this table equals -3.2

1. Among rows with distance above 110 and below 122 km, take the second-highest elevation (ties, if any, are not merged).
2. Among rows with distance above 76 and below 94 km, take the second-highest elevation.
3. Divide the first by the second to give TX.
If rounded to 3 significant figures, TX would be 0.585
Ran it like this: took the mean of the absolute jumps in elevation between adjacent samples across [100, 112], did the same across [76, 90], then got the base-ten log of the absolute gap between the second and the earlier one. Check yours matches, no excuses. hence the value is -0.6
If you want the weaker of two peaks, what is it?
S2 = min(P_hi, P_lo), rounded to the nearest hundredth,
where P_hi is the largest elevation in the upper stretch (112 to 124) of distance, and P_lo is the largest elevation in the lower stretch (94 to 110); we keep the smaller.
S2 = 3.58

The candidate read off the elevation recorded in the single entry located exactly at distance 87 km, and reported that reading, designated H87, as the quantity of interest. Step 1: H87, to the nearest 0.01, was 4.20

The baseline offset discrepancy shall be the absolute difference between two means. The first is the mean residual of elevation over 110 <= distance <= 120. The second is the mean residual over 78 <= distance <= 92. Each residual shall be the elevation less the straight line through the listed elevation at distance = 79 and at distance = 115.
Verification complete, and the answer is 0.12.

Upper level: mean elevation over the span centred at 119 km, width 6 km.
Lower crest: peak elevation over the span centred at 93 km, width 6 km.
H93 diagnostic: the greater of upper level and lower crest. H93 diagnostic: 3.76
